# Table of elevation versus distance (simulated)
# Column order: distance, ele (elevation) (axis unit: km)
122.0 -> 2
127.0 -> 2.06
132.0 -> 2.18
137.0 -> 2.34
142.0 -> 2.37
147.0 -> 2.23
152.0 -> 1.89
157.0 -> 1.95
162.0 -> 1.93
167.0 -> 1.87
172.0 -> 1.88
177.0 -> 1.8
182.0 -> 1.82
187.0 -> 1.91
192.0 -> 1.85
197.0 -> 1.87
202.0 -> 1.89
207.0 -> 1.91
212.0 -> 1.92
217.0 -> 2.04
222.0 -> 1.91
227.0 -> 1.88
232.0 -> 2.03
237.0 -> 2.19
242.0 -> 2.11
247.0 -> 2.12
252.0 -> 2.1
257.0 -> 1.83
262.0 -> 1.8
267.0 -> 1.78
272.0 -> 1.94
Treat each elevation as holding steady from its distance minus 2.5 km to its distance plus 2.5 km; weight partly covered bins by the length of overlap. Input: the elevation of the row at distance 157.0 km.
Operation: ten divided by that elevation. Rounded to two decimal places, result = 5.13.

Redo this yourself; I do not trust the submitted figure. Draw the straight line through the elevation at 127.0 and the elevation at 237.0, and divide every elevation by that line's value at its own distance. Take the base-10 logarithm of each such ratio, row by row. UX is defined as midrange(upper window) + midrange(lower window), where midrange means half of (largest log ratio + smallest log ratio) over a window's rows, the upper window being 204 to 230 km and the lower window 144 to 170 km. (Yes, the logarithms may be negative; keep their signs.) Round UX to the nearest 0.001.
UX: -0.056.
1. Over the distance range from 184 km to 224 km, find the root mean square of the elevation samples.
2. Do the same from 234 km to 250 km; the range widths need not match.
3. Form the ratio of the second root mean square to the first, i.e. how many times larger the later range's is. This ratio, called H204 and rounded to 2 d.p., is 1.12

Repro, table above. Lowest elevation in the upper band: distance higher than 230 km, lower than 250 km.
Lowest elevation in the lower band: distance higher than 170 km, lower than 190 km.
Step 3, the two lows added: 3.83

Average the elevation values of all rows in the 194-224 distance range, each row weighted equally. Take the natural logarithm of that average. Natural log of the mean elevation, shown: 0.65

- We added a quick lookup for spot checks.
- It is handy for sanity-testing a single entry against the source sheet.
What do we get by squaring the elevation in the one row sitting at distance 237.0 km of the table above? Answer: 4.80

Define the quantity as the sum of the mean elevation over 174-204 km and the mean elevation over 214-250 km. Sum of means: 3.90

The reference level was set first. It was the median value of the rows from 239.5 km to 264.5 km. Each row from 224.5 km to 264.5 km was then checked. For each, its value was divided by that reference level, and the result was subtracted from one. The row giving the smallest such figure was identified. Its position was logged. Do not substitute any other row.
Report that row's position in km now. 237.0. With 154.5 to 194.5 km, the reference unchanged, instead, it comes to 157.0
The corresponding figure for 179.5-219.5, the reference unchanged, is 217.0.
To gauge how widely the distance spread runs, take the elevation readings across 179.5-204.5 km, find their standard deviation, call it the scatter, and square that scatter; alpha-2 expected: 0.001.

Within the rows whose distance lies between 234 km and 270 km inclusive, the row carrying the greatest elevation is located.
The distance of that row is 237.0 km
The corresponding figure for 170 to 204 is 187.0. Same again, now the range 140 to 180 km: 142.0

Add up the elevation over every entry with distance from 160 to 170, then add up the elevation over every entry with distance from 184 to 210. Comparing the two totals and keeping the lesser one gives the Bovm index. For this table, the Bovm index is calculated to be 3.80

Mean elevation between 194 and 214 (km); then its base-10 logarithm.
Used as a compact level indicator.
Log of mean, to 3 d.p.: 0.278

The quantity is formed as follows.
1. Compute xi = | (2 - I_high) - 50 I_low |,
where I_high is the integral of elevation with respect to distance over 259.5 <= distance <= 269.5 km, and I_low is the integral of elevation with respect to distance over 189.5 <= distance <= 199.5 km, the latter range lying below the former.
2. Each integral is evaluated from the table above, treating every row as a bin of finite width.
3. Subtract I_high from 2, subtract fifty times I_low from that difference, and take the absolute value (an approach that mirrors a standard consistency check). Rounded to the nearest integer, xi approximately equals 946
